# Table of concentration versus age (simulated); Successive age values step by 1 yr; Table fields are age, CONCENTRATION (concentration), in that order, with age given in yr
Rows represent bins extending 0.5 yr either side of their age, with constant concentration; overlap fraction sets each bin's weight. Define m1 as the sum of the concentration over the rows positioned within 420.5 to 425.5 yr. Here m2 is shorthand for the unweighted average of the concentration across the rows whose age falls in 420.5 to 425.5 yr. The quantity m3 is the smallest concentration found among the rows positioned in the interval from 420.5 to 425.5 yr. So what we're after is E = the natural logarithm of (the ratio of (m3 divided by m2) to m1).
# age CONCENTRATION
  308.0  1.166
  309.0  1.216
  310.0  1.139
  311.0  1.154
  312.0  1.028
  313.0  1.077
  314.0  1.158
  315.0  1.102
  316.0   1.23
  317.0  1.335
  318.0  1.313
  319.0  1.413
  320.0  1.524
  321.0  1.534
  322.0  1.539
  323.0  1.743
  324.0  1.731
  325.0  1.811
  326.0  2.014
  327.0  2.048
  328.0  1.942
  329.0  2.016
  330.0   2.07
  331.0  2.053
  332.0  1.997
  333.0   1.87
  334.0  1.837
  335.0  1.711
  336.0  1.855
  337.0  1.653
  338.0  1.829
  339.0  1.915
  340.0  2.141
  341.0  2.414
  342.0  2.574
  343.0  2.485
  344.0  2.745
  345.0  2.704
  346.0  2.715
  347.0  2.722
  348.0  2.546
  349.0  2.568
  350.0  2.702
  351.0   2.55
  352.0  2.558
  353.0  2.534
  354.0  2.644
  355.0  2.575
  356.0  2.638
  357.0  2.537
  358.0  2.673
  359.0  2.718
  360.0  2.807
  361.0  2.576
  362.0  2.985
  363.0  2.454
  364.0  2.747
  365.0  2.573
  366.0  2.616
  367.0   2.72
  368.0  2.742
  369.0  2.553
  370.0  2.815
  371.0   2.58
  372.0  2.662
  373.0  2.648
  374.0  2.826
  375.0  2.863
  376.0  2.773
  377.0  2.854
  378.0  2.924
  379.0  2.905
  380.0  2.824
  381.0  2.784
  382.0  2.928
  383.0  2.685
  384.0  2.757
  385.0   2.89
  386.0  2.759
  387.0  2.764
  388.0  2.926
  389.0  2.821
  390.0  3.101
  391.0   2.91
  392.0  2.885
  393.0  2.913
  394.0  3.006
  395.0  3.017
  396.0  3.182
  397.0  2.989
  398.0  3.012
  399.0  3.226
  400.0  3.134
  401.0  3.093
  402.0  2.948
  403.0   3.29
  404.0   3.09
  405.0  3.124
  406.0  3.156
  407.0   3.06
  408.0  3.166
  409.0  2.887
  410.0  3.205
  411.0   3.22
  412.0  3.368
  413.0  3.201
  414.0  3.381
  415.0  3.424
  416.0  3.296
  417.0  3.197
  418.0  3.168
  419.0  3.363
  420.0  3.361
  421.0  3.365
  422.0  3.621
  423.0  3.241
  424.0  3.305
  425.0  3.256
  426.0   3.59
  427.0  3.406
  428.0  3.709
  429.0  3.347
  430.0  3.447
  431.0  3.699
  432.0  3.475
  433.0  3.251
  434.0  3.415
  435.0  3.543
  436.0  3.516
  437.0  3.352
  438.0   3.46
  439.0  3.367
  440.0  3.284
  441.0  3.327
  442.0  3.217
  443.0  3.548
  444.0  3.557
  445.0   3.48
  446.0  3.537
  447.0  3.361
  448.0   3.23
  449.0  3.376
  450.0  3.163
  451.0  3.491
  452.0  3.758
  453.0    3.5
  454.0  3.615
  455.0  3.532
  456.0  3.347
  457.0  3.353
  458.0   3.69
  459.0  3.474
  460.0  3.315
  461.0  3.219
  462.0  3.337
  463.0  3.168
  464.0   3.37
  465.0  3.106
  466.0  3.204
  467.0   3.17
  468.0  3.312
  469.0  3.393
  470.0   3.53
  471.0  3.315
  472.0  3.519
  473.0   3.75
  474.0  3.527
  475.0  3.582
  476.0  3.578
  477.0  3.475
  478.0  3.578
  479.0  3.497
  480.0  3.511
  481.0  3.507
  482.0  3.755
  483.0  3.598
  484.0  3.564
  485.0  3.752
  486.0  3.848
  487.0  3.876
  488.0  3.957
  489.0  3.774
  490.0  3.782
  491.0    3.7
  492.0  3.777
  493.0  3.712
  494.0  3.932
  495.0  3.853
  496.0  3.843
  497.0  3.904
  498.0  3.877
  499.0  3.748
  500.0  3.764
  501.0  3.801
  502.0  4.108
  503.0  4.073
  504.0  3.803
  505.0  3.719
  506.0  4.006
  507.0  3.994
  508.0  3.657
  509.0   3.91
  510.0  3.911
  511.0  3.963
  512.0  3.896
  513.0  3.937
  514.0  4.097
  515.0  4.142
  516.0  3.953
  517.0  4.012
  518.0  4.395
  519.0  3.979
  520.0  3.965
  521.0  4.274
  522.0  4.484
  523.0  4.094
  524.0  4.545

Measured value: -2.86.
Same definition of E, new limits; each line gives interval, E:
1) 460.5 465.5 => -2.83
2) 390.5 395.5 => -2.71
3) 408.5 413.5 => -2.86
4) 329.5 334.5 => -2.35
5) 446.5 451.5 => -2.86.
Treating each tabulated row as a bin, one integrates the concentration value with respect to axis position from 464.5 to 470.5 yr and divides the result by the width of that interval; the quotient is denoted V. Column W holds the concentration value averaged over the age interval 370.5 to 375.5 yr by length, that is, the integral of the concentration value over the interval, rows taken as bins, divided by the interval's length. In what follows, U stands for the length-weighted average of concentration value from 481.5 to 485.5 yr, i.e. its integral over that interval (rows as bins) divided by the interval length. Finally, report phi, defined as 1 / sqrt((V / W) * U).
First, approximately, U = 3.7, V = 3.29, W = 2.7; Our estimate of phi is 0.47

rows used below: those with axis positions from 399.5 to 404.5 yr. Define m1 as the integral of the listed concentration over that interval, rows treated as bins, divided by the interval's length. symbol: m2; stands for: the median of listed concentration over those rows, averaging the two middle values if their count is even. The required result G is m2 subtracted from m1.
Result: 0.018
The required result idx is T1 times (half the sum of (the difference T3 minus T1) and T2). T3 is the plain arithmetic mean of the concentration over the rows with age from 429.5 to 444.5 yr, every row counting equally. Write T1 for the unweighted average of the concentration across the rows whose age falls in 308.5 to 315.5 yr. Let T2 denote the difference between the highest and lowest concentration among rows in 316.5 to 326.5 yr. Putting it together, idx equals 1.69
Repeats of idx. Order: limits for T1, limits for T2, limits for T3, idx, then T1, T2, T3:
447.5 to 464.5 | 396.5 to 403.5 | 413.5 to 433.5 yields 0.56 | 3.41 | 0.34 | 3.40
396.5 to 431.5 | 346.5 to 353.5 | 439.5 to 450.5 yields 0.48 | 3.27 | 0.19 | 3.37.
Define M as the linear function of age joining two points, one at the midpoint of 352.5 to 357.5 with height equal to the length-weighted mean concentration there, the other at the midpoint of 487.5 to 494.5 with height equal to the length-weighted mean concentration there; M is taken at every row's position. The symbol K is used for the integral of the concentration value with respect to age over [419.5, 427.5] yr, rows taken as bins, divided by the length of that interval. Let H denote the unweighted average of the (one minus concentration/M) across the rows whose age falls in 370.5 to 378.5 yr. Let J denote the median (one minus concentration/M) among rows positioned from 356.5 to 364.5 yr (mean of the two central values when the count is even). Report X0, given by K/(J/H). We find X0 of 0.2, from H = 0.00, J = -0.03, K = 3.4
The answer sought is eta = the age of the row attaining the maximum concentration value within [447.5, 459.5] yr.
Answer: 452.0 yr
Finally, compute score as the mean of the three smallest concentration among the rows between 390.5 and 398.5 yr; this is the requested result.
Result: 2.9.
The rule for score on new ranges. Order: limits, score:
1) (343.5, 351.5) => 2.6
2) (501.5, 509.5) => 3.7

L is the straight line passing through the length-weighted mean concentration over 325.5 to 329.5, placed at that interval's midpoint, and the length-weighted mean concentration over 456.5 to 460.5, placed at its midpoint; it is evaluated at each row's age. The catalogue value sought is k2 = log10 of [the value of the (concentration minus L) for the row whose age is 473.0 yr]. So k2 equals -0.9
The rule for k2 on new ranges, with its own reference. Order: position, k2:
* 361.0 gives -0.7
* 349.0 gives -0.5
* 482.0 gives -1.4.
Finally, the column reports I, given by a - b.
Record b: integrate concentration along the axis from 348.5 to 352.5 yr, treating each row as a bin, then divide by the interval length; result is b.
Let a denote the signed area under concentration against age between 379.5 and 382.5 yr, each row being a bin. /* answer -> 5.9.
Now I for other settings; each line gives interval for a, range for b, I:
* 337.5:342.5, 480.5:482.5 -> 7.2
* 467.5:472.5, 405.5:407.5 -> 14.0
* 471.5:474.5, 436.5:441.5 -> 7.4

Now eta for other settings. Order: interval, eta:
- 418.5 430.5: 428.0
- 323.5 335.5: 330.0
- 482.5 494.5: 488.0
